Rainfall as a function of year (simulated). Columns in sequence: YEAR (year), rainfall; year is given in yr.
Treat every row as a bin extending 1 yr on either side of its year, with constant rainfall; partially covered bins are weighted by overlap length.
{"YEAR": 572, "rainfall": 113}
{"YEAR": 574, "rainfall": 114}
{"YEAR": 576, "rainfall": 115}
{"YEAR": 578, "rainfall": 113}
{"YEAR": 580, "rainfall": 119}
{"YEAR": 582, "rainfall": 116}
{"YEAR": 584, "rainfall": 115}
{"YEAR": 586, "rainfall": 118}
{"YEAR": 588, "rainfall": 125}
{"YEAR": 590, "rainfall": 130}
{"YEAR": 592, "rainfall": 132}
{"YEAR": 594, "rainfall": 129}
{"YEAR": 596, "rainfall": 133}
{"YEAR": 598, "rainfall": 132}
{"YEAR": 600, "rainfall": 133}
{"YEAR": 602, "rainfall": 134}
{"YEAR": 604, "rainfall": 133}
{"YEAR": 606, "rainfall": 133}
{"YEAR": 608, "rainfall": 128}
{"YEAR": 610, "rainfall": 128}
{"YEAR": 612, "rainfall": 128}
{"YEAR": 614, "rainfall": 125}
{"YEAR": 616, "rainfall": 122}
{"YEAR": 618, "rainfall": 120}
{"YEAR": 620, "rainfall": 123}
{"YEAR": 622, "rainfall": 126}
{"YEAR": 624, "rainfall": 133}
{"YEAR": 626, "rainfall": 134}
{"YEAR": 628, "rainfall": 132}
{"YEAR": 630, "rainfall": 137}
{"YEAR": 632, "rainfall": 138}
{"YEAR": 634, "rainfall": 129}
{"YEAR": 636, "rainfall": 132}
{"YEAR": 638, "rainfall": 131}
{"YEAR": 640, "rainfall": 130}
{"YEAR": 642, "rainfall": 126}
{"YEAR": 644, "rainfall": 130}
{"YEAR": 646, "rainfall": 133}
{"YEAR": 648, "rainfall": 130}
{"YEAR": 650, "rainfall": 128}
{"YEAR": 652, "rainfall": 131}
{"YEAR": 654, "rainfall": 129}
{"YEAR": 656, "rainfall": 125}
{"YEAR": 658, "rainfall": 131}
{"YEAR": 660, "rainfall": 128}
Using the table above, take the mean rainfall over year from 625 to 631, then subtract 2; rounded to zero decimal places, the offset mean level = 132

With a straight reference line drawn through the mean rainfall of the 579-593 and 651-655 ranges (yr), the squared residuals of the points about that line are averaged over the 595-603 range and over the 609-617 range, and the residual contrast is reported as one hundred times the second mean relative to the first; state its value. 9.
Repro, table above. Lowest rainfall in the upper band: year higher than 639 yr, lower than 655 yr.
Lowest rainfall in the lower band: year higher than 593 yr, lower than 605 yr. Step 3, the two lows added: 255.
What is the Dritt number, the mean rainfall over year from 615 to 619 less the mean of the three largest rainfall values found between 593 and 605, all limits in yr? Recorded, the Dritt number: -12.3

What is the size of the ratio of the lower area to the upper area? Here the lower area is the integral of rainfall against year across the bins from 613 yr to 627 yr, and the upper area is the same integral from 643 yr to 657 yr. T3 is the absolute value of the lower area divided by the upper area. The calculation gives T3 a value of 0.97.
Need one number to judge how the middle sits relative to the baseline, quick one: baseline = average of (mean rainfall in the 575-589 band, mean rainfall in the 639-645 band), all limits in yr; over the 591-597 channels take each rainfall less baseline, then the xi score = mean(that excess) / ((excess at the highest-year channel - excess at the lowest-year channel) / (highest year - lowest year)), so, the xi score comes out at 33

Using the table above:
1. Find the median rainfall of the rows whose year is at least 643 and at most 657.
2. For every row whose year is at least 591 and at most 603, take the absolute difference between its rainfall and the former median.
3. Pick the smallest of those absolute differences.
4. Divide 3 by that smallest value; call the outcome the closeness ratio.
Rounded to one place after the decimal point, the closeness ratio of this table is 3.0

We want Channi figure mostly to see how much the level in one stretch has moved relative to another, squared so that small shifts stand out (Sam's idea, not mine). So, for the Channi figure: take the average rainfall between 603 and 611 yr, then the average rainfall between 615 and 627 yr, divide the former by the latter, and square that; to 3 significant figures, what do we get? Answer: 1.07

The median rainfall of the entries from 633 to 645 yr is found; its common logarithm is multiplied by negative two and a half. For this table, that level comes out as -5.28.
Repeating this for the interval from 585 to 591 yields -5.24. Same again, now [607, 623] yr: -5.25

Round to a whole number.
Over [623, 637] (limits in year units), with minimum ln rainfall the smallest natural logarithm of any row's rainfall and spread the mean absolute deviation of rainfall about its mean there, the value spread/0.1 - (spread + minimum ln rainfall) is 16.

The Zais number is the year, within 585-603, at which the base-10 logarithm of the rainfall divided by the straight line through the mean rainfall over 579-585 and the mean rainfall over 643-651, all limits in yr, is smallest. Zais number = 586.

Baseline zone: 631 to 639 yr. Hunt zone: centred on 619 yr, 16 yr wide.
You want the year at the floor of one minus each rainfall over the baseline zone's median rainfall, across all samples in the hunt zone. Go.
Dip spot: 626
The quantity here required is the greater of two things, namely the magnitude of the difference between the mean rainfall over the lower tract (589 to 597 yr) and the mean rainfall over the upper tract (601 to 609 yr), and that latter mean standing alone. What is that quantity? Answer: 132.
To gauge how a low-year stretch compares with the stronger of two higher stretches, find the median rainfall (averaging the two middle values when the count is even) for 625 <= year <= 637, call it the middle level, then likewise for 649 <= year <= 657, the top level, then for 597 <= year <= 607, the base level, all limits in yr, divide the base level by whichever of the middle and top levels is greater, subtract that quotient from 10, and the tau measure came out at 9.00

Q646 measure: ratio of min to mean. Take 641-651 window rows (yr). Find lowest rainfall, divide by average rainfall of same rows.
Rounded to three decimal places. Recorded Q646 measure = 0.974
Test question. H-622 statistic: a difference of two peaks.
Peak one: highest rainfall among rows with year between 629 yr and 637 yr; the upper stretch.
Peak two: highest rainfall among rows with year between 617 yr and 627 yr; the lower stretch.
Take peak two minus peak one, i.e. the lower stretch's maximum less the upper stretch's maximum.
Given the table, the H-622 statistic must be -4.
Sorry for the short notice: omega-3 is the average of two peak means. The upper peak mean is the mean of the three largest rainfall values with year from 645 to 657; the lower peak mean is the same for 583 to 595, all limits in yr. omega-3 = 131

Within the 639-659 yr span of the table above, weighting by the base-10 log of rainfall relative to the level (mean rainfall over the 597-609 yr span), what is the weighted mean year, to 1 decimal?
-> 649.4 yr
